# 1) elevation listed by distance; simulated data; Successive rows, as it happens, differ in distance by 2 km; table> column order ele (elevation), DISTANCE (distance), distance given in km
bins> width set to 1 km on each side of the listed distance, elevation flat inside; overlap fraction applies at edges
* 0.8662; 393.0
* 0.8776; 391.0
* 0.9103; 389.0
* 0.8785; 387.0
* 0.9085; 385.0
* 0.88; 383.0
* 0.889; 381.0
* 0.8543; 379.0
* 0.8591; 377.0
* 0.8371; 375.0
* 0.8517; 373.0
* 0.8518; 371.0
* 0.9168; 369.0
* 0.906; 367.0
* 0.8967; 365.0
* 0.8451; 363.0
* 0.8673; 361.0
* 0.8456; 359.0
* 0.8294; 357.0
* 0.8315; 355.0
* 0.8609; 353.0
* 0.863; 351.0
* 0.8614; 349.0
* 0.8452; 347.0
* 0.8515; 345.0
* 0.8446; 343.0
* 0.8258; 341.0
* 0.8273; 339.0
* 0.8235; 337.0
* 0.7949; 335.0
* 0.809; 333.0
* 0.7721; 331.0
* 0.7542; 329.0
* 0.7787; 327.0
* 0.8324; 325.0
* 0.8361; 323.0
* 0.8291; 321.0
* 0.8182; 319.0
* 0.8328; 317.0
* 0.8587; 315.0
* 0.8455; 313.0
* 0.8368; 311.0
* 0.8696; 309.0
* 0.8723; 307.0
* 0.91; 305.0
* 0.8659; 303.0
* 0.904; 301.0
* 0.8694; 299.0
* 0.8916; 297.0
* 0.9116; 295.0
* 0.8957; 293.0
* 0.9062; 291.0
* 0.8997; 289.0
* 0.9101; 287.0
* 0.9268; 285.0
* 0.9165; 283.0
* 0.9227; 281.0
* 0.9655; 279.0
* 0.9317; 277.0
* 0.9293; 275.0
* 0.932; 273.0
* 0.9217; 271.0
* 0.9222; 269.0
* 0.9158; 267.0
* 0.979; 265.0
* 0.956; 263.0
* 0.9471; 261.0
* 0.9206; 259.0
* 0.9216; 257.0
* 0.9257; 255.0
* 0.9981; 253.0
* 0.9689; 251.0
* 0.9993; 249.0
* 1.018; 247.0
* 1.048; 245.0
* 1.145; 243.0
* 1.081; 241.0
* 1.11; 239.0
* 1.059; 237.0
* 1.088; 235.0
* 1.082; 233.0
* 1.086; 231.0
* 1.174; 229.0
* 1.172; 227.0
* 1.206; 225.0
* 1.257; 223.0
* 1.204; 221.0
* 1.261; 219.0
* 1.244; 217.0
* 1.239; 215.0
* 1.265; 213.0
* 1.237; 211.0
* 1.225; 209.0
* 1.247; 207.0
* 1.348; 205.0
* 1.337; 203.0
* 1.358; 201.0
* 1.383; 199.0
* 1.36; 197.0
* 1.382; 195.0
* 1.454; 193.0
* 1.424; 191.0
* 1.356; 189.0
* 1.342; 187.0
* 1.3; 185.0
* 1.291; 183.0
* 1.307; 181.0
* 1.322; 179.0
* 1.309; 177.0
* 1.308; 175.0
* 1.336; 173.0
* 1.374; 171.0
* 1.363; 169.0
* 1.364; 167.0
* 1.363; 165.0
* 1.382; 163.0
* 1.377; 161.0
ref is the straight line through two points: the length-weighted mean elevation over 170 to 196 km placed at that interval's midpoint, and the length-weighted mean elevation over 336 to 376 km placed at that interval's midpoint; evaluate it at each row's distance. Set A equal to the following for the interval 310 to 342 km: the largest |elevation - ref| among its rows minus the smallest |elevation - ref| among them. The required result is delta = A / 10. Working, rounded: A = 0.11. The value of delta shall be 0.011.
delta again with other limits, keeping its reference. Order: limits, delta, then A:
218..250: 0.014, 0.14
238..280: 0.019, 0.19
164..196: 0.013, 0.13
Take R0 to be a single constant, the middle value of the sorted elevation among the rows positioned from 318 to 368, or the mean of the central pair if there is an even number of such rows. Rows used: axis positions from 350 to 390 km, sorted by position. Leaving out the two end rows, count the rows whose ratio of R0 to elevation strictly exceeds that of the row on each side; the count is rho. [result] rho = 6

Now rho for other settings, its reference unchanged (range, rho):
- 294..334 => 5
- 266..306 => 7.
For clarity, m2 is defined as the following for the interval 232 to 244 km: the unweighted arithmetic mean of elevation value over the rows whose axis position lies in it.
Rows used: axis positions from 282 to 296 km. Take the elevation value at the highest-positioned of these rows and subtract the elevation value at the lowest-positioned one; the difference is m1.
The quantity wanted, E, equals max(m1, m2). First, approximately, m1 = 0.00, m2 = 1.09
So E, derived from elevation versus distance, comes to 1.09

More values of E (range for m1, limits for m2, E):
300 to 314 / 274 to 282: 0.94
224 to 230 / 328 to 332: 0.76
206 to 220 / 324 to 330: 0.79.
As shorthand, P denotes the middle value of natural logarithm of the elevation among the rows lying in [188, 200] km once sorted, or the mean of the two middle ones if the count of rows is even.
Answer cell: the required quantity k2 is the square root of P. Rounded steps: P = 0.32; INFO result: 0.57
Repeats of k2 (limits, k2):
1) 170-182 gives 0.52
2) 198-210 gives 0.54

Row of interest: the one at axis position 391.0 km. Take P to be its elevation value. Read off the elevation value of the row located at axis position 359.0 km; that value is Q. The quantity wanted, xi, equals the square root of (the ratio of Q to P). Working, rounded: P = 0.8776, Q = 0.8456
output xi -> 0.98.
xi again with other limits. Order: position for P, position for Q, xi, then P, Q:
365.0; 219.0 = 1.19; 0.8967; 1.261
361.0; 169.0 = 1.25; 0.8673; 1.363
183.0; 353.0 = 0.82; 1.291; 0.8609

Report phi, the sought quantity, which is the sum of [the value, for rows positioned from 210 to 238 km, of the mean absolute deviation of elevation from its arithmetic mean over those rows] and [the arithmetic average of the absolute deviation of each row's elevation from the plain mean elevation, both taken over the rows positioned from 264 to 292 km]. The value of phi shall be 0.078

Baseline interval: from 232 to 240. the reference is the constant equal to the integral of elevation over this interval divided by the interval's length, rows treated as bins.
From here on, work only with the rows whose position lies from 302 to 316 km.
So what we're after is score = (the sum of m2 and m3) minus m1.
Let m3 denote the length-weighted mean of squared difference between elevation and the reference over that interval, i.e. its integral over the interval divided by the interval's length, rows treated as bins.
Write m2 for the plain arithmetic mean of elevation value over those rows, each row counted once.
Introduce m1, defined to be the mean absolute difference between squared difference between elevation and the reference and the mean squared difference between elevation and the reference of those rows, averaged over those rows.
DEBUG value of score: 0.91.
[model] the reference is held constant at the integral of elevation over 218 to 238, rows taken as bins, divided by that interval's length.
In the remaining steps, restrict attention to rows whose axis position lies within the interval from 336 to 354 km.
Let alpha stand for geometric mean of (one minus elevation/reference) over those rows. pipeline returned 0.27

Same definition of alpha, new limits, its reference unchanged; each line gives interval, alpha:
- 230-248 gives 0.06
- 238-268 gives 0.12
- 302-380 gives 0.27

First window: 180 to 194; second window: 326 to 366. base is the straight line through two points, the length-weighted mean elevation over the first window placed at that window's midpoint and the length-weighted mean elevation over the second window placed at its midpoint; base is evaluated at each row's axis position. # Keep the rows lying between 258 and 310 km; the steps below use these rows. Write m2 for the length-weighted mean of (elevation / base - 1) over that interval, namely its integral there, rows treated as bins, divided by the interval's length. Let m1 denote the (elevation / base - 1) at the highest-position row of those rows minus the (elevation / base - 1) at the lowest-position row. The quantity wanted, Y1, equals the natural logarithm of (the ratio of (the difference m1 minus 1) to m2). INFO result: 2.1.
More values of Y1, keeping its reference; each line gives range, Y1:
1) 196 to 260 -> 3.1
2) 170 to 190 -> 3.3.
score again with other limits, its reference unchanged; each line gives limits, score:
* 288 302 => 0.93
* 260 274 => 0.96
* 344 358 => 0.90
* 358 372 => 0.91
